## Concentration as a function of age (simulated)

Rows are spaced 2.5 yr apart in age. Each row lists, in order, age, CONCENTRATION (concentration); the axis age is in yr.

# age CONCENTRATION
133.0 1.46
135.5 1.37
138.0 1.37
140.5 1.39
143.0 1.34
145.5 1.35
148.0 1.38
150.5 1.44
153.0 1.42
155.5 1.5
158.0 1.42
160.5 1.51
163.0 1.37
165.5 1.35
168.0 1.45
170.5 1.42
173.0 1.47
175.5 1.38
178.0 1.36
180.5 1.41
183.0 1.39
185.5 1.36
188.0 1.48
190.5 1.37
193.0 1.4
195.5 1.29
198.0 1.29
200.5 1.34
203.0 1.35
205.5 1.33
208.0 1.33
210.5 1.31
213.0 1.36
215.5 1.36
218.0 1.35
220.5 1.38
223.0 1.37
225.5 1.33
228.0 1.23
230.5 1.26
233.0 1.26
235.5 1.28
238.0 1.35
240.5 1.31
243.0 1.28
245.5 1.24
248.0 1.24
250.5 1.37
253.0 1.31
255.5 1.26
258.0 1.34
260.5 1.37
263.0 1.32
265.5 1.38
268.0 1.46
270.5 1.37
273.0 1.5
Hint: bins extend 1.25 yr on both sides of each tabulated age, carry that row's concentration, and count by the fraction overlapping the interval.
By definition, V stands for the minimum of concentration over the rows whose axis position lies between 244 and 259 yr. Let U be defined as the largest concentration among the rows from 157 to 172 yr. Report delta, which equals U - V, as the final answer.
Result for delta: 0.27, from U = 1.51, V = 1.24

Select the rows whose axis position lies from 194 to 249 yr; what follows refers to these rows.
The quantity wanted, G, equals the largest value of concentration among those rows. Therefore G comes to 1.38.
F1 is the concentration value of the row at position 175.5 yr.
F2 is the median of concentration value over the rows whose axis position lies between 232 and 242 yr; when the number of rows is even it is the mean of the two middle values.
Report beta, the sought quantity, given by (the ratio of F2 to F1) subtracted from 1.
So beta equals 0.06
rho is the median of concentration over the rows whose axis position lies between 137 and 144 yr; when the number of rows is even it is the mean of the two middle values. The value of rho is 1.37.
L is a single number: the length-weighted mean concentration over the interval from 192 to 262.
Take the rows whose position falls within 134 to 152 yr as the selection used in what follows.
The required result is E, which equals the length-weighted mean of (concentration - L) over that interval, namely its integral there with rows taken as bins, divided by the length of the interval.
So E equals 0.06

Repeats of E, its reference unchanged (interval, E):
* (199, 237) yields 0.01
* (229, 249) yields -0.04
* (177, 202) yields 0.05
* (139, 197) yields 0.08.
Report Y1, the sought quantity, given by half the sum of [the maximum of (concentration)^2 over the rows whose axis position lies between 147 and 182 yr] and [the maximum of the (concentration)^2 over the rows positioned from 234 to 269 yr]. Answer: 2.21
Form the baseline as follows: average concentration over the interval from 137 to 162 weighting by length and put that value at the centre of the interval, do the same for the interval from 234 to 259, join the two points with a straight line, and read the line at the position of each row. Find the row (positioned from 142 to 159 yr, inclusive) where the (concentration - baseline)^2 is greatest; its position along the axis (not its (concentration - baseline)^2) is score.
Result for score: 155.5 yr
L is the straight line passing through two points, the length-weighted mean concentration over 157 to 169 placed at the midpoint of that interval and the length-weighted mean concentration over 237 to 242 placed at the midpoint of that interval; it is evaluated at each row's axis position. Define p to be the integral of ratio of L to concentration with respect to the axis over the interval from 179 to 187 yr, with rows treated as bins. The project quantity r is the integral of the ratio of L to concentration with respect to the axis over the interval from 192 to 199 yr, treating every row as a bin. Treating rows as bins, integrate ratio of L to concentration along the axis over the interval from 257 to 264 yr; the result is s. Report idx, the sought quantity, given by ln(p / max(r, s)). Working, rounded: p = 8.04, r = 7.30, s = 6.8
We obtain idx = 0.10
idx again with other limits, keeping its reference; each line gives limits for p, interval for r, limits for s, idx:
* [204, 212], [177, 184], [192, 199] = 0.12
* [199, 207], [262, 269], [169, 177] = 0.03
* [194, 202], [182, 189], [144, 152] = 0.01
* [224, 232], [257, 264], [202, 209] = 0.16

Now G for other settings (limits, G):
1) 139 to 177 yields 1.51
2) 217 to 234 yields 1.38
